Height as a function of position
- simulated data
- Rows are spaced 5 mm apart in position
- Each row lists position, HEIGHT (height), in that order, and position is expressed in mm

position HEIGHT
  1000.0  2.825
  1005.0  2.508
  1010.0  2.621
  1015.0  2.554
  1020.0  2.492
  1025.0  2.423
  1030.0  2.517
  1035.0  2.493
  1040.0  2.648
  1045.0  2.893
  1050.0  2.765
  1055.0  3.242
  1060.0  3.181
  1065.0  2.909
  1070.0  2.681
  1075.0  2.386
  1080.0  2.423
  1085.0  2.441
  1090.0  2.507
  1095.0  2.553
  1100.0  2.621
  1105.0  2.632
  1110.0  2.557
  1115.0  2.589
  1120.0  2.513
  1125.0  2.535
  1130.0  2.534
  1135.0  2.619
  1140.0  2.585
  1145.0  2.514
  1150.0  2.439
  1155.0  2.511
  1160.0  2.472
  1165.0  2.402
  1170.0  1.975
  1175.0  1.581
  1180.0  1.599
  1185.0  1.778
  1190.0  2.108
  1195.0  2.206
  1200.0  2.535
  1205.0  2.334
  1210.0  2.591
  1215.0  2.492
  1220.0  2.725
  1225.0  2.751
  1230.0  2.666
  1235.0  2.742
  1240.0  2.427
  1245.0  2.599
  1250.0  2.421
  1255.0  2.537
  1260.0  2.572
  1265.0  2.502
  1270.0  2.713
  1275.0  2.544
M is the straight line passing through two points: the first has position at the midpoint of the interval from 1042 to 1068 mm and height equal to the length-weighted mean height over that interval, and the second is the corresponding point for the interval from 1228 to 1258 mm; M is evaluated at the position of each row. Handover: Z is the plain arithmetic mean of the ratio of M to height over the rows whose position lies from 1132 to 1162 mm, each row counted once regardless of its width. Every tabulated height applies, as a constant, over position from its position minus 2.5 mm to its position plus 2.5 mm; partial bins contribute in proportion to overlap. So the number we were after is 1.10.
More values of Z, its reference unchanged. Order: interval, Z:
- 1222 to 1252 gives 0.99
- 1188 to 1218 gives 1.12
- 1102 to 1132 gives 1.11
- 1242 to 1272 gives 0.99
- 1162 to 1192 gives 1.45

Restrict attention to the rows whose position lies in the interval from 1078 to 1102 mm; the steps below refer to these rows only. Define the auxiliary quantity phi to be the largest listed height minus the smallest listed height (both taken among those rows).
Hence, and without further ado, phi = 0.20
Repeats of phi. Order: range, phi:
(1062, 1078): 0.52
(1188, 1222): 0.62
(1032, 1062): 0.75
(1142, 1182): 0.93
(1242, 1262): 0.18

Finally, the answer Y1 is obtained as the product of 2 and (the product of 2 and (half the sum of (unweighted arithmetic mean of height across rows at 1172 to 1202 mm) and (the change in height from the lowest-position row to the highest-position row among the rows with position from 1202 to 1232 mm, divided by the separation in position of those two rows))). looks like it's 3.96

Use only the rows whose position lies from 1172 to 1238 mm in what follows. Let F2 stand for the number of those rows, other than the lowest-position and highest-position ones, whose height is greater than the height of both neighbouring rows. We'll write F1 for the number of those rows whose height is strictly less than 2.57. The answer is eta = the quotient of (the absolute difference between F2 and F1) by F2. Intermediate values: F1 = 8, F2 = 3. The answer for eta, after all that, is 1.67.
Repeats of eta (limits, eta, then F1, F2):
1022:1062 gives 0.00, 3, 3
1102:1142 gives 0.33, 4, 3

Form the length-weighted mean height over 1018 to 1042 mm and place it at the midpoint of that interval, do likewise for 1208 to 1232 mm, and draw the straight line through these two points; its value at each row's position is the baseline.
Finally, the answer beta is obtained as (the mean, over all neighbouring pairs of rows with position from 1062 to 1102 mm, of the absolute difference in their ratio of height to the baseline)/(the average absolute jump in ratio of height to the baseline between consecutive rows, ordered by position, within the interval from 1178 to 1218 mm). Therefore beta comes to 0.5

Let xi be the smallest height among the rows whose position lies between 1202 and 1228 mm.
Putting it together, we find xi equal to 2.334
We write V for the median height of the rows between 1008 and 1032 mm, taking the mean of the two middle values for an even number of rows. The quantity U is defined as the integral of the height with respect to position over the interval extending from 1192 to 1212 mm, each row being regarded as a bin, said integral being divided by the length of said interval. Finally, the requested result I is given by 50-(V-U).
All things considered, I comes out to 49.9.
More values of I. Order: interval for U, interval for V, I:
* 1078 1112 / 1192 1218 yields 50.0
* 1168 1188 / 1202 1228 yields 49.1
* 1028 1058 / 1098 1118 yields 50.2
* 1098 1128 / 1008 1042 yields 50.1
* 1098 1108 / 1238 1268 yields 50.1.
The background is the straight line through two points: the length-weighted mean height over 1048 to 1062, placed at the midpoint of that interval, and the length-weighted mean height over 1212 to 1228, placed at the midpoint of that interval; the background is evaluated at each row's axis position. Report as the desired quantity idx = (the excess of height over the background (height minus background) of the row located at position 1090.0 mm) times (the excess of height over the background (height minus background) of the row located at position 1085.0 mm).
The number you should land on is 0.3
